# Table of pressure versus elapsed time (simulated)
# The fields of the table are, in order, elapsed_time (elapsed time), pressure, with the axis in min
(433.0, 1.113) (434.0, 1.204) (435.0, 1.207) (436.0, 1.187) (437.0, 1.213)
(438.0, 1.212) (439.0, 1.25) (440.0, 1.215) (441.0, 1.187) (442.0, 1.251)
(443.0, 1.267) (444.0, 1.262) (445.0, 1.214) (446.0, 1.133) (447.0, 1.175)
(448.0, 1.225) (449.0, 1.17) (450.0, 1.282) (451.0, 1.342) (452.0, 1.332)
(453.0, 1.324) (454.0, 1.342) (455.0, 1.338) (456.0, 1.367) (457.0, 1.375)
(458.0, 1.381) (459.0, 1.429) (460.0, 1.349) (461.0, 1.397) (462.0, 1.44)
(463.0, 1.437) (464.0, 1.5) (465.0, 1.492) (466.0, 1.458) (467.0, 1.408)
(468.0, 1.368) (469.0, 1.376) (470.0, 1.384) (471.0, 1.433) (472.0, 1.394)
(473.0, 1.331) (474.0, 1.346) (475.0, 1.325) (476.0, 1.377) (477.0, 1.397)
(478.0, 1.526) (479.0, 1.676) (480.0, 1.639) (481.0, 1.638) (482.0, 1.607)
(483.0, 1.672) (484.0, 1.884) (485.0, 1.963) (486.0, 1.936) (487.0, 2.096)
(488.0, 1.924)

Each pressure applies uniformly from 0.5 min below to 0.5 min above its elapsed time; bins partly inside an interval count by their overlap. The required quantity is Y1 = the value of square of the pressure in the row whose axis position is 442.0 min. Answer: 1.57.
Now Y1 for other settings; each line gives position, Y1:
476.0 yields 1.90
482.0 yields 2.58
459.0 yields 2.04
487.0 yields 4.39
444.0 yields 1.59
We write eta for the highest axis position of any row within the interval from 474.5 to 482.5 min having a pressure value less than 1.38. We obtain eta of 476.0 min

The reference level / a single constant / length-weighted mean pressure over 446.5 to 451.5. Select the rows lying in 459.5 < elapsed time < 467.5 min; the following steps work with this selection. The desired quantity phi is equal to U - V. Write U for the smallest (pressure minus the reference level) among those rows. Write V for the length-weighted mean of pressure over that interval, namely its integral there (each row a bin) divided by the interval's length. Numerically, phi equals -1.32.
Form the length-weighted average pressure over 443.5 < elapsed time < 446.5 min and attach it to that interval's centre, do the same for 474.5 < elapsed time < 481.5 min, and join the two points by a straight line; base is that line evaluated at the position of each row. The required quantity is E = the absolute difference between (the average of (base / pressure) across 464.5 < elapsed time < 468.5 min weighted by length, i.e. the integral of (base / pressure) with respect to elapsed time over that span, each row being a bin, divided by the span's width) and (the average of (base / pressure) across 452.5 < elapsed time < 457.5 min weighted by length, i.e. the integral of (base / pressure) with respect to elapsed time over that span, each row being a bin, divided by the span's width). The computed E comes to 0.02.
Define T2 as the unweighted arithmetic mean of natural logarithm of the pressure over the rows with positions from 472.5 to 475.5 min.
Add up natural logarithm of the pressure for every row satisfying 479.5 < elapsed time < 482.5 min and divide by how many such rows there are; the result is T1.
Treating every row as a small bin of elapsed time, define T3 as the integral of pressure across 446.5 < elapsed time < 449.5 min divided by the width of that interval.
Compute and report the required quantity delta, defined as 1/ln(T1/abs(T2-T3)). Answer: -1.6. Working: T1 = 0.49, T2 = 0.29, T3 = 1.19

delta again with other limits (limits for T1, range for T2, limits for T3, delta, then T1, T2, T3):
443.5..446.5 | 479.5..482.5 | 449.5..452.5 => -0.7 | 0.18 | 0.49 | 1.32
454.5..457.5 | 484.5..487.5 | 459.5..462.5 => -1.2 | 0.31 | 0.69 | 1.40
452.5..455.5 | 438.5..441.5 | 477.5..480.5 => -0.6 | 0.29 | 0.20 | 1.61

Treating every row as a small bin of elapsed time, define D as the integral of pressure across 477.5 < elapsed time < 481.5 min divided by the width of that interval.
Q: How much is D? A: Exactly 1.62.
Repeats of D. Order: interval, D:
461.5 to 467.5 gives 1.46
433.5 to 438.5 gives 1.20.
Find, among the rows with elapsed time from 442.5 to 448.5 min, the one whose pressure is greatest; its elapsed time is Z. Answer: 443.0 min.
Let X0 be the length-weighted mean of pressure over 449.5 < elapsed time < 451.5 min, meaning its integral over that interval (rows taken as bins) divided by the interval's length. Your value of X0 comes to 1.31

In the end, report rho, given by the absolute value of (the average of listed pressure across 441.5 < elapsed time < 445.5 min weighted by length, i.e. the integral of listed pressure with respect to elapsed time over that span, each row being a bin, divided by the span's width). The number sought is 1.25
